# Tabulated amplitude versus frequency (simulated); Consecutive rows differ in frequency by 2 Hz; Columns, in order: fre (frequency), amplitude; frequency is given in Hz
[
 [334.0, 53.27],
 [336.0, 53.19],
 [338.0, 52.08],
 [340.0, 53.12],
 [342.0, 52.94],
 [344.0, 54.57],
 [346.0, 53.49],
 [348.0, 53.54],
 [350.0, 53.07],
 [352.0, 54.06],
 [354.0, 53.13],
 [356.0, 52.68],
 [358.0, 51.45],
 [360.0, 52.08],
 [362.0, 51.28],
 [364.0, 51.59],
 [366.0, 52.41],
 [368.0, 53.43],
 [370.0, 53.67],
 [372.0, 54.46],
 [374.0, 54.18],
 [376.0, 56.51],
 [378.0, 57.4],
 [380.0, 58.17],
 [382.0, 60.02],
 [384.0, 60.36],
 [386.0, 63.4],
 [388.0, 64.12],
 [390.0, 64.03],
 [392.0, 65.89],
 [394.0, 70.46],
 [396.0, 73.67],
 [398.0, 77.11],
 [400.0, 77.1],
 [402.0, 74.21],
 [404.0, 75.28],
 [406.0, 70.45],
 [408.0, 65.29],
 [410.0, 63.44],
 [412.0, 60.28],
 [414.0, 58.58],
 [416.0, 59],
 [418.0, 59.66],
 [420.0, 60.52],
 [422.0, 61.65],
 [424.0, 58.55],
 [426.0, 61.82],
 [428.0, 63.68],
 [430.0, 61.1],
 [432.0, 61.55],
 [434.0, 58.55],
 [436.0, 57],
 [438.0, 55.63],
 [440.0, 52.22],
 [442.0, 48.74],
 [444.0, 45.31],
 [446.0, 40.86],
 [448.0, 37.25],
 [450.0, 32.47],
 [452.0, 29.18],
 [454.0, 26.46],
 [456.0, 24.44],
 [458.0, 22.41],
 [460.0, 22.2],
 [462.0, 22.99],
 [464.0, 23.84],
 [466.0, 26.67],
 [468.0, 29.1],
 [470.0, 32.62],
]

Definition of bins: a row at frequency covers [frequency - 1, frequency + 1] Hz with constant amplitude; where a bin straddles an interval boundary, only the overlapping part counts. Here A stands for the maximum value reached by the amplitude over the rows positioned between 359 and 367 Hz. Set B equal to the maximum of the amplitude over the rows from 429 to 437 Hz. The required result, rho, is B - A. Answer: 9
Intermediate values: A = 52.41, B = 61.55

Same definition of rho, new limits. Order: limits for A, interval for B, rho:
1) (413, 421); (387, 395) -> 10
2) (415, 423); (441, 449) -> -13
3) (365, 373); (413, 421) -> 6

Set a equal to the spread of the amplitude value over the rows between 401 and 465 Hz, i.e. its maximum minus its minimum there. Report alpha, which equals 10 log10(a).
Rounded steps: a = 53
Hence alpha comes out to 17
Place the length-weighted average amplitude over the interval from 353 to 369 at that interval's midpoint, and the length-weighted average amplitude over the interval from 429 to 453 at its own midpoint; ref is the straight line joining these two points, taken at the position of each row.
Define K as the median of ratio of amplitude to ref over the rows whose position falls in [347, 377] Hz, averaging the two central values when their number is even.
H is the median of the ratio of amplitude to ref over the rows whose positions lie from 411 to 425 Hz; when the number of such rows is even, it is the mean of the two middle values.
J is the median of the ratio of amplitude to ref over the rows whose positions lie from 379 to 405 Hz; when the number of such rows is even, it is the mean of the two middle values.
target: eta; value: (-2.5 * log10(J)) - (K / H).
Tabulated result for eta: -1.12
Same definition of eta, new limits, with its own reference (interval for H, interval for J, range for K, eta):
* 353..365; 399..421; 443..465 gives -0.82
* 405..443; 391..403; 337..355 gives -1.25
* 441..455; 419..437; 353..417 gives -1.76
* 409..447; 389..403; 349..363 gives -1.24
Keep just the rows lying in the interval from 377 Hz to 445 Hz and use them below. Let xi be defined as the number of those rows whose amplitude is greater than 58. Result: 28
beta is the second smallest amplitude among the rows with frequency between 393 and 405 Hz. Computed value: 73.67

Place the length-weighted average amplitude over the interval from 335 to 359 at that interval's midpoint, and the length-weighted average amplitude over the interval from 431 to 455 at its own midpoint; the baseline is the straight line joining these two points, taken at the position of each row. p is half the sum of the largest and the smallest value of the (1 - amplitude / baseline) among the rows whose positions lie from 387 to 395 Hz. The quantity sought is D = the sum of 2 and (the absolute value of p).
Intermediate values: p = -0.36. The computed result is 2.36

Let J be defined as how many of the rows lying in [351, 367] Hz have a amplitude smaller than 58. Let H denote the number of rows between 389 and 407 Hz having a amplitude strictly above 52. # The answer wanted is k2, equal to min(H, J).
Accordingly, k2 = 8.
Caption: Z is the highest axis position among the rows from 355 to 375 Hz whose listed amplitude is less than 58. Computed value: 374.0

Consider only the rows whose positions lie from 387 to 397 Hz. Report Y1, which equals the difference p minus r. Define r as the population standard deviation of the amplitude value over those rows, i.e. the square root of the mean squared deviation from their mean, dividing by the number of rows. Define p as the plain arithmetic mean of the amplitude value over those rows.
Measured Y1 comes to 63.8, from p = 68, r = 3.8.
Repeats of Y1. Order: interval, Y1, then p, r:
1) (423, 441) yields 55.5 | 59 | 3.4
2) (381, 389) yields 60.2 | 62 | 1.8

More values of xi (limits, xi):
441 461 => 0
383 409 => 13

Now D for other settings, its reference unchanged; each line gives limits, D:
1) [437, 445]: 2.11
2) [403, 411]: 2.44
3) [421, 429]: 2.31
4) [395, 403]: 2.54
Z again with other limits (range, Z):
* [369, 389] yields 378.0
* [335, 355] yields 354.0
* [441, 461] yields 460.0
